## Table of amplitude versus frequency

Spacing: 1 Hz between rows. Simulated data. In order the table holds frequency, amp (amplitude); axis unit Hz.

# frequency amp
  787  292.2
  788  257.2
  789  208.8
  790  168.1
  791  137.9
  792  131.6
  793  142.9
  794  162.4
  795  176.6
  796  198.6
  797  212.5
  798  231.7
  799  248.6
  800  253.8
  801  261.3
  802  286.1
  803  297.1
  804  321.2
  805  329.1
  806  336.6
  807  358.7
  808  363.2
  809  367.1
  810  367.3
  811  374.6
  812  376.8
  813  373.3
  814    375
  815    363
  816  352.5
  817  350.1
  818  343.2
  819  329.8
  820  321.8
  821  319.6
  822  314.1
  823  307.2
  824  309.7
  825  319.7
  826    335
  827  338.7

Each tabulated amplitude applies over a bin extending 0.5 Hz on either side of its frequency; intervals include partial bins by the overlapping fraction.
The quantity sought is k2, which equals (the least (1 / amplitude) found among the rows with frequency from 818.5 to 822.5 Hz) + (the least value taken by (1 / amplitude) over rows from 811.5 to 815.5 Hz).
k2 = 0.0057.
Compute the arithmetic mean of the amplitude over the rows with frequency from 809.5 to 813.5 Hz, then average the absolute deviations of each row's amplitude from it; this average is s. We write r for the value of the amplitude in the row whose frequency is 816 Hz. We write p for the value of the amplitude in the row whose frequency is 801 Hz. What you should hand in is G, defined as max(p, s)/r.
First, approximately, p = 261.3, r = 352.5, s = 3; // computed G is 0.7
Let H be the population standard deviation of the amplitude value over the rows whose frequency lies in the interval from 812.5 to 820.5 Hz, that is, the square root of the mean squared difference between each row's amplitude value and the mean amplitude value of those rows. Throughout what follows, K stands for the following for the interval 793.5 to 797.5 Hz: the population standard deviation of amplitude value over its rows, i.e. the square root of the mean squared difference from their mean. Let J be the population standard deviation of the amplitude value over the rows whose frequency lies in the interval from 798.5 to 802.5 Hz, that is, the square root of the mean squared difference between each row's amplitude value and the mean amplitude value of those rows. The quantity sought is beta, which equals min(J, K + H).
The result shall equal 14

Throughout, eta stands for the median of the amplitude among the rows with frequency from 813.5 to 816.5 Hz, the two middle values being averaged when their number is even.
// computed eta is 363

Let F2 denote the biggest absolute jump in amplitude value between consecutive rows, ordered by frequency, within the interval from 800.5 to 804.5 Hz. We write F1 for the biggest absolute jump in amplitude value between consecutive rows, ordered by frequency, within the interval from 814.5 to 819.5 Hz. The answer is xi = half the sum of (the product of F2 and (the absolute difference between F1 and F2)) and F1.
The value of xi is 148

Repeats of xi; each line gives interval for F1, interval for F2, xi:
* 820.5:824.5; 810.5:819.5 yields 47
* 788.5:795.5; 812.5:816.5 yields 193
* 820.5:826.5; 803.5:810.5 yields 83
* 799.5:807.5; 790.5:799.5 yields 43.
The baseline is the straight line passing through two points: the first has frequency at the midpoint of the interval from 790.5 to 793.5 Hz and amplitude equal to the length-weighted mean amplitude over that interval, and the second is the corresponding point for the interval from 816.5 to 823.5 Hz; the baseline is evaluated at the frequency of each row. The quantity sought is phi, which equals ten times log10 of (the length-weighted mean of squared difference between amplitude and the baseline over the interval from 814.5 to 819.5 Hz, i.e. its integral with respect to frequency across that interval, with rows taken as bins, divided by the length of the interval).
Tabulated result 33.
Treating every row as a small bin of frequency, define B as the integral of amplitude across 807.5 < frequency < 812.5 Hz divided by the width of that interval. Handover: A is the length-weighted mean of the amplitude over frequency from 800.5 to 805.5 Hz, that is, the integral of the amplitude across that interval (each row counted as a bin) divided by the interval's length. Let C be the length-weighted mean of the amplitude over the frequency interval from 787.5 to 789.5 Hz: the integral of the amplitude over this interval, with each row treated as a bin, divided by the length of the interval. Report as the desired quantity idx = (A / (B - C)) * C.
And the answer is 509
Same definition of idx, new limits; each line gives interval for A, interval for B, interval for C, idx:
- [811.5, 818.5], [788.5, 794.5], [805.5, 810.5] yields -649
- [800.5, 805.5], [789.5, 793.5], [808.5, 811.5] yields -492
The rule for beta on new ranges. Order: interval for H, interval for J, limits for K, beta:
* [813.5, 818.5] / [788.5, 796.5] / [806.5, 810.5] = 15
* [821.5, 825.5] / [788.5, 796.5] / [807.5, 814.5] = 9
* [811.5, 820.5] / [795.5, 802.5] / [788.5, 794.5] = 28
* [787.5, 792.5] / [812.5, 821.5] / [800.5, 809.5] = 20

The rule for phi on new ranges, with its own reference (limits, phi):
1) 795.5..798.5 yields 33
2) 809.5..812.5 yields 41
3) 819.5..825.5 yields 30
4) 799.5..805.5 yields 39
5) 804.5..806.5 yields 40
